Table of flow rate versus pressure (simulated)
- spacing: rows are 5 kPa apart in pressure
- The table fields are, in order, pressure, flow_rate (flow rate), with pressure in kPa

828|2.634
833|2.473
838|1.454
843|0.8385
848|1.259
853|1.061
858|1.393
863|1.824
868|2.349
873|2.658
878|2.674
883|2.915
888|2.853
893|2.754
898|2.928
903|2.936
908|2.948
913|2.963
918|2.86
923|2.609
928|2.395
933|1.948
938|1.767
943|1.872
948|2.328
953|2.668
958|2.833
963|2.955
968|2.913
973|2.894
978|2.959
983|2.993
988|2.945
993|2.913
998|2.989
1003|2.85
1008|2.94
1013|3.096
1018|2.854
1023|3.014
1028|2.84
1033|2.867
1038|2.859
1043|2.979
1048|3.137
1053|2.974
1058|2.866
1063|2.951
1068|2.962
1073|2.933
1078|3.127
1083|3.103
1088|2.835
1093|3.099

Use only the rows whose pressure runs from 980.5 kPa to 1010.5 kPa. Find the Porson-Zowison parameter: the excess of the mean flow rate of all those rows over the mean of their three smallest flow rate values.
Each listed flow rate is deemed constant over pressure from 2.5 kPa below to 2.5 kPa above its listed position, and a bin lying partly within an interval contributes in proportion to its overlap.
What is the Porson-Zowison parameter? 0.04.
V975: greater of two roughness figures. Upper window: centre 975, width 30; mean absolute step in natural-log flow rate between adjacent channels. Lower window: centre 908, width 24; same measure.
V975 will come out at 0.01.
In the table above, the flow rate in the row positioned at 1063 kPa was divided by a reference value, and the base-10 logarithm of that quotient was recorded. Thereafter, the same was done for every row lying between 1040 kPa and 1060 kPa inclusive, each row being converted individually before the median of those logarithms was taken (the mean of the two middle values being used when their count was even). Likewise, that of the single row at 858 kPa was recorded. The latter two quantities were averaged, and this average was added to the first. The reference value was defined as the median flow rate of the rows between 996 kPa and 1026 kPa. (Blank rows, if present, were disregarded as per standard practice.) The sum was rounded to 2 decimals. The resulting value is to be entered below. -0.17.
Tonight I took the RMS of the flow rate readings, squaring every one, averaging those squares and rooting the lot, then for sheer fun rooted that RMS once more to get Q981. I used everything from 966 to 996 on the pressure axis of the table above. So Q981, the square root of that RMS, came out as 1.71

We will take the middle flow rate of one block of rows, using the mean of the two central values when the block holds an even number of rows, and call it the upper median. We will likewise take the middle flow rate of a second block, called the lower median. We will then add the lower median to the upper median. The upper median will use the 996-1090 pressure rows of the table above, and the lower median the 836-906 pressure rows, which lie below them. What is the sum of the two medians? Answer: 5.5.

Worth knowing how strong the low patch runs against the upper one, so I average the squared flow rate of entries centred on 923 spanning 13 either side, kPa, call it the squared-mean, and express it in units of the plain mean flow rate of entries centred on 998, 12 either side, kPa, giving 2.27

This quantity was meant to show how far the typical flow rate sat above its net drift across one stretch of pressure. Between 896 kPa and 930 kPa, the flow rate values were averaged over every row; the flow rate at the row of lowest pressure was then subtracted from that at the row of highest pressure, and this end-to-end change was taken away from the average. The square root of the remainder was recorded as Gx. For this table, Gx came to 1.83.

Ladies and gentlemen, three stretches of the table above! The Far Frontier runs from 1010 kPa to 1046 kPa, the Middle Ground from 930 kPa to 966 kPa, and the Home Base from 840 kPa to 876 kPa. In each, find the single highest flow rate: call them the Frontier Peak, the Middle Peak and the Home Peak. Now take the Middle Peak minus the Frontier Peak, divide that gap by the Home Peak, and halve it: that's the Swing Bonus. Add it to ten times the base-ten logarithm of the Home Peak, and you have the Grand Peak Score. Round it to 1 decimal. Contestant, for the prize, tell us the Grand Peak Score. 4.2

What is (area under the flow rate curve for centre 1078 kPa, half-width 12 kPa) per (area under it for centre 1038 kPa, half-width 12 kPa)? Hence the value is 1.02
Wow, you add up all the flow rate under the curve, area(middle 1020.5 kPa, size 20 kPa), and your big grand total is 59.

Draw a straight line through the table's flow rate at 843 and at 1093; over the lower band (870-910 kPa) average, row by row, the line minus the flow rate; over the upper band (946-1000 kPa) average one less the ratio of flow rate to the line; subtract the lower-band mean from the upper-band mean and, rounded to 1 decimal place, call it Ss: 1.1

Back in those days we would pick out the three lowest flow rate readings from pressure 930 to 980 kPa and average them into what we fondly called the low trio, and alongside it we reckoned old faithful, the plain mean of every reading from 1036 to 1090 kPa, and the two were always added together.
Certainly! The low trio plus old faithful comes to 4.8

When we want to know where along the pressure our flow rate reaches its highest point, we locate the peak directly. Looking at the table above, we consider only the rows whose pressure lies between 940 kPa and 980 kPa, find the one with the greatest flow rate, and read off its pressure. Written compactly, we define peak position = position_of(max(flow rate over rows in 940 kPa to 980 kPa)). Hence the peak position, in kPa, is 978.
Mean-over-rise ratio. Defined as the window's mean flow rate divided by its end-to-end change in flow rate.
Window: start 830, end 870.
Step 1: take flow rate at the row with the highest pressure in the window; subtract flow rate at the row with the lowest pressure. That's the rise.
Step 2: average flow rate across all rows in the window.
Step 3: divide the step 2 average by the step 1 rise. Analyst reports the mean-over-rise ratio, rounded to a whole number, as -13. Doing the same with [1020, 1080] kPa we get 26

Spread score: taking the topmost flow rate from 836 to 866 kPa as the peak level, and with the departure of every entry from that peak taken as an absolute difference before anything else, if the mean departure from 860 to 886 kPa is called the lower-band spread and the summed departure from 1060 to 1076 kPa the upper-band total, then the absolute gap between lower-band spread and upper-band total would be 2.7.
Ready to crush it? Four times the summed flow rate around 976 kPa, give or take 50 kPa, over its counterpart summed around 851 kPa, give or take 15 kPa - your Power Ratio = 28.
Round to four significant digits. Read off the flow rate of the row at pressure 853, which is 1.061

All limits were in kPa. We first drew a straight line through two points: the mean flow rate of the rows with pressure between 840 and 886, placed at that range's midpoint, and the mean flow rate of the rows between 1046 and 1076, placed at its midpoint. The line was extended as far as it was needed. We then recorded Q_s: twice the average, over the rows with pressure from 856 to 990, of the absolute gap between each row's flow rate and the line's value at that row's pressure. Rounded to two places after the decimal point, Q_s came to 1.04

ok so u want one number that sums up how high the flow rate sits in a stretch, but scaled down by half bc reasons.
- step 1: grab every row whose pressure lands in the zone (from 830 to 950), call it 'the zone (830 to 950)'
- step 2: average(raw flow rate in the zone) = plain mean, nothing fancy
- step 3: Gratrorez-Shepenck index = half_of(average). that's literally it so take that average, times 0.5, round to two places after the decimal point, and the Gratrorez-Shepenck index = 1.13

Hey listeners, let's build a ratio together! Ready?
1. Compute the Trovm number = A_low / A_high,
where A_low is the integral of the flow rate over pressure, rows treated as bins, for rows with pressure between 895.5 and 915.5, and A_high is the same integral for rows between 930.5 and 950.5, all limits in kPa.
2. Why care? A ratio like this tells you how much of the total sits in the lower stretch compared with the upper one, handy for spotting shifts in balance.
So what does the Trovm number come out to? 1.5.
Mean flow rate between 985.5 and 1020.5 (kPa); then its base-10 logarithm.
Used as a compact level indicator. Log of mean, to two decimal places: 0.47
